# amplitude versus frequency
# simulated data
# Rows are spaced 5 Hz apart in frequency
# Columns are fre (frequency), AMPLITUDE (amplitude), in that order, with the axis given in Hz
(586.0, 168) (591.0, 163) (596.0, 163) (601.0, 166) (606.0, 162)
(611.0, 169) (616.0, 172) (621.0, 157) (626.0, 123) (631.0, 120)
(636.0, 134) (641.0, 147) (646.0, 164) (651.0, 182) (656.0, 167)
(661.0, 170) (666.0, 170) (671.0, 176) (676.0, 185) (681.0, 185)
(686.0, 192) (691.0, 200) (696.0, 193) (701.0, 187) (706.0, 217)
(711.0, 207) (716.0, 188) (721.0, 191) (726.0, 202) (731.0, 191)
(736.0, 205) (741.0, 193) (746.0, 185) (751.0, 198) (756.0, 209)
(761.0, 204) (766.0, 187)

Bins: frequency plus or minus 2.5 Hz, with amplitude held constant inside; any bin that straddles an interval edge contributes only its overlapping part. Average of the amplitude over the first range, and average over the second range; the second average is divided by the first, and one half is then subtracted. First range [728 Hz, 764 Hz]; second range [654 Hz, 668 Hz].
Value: 0.35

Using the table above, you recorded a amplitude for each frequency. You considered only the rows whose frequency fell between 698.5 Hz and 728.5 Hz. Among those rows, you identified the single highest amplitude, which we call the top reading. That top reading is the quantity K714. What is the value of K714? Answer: 217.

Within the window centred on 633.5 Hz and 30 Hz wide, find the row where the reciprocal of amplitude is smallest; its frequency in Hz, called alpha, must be 646.0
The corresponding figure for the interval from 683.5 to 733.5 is 706.0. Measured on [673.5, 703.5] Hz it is 691.0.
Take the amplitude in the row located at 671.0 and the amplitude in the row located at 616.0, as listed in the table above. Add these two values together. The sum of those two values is 348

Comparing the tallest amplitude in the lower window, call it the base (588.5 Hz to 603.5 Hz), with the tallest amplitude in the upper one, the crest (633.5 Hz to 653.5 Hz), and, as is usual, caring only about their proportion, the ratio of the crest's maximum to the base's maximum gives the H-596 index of 1.10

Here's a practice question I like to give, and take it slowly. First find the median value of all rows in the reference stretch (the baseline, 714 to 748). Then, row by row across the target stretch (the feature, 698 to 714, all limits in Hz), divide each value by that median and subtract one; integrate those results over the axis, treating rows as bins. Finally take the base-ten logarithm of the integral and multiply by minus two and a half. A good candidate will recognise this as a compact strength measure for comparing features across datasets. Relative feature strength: 0.0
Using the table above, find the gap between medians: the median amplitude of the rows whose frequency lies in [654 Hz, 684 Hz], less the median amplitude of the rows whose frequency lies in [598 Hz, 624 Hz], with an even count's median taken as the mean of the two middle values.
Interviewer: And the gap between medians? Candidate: 7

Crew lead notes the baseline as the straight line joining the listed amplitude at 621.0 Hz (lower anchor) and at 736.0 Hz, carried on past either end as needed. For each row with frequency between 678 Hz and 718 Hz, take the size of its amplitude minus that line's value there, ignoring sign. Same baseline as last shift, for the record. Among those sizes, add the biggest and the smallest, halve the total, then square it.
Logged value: 189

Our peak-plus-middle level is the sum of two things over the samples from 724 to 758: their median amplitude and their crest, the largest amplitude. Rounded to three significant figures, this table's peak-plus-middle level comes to 407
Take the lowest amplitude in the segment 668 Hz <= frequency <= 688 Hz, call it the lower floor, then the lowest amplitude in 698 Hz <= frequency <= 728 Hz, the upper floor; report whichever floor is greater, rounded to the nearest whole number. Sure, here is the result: 187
